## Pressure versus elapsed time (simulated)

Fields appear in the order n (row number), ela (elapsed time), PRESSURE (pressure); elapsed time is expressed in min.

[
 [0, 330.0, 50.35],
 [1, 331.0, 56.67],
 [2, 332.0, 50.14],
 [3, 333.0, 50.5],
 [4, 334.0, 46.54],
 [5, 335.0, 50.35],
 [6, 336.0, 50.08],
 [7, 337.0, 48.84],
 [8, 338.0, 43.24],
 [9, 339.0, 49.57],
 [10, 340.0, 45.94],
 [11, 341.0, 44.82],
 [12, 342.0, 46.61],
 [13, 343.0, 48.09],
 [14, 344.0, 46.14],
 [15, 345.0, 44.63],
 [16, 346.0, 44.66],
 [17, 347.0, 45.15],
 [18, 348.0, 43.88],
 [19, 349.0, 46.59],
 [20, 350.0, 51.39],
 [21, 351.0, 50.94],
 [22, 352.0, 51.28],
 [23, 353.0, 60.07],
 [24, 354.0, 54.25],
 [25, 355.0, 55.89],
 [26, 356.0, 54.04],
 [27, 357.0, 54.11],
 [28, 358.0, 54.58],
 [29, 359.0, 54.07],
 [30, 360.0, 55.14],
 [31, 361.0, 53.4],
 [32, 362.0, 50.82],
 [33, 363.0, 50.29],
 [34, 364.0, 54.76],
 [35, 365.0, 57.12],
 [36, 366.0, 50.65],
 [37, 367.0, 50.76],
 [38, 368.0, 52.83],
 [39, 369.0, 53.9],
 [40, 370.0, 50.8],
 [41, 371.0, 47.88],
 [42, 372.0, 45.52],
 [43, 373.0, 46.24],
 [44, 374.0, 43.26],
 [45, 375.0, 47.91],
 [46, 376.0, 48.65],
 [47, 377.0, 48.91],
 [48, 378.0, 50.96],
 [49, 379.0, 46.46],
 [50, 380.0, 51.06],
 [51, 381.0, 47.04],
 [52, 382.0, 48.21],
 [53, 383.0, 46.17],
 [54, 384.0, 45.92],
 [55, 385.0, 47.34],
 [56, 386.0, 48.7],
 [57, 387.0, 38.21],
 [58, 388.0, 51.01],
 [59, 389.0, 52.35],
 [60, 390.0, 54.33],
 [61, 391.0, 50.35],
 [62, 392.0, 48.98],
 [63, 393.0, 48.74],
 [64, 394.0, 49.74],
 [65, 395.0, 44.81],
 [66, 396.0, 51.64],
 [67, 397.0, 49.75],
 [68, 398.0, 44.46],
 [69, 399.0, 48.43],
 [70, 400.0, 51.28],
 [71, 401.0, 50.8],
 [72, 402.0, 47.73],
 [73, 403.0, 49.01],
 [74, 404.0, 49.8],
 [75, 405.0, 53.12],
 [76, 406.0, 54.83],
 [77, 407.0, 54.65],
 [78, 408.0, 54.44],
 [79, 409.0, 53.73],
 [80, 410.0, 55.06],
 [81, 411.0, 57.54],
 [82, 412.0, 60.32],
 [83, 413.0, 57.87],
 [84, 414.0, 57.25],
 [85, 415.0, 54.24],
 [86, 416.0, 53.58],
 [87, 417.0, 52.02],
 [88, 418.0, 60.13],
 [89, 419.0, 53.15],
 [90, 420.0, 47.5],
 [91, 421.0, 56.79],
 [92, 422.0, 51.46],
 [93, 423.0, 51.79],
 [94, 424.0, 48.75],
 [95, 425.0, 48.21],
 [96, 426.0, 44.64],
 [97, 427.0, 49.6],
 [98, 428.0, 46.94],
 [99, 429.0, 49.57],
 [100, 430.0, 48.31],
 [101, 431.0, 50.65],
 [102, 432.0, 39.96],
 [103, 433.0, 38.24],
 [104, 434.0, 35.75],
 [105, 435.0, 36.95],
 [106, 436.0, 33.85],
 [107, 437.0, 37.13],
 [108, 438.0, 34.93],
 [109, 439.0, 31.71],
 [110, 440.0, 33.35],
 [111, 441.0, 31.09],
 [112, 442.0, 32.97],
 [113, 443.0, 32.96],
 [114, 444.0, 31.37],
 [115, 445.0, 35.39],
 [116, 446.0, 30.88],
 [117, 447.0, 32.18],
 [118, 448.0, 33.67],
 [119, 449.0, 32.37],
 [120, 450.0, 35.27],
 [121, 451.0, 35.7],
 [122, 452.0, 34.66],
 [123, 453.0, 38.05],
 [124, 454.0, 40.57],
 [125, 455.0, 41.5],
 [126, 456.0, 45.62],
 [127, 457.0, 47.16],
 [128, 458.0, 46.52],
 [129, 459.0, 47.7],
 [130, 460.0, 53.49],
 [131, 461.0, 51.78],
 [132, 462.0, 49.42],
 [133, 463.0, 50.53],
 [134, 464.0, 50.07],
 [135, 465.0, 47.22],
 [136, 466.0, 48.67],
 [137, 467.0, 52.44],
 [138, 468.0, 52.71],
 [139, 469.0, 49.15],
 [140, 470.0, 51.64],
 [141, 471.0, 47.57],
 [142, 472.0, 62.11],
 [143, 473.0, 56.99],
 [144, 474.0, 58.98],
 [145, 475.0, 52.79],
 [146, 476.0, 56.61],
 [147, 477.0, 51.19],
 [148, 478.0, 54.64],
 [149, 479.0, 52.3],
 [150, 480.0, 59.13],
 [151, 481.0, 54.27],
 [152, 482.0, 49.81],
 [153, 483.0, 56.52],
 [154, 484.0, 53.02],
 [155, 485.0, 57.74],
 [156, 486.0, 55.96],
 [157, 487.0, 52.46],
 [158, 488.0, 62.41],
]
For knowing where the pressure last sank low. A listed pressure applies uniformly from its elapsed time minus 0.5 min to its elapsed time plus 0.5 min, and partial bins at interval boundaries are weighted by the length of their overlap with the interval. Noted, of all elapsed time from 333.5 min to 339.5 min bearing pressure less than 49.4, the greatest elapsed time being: 338.0 min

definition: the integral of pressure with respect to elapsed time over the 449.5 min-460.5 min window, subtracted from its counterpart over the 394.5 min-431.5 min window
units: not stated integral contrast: 1448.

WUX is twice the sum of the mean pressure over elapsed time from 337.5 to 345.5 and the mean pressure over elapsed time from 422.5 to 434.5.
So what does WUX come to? 184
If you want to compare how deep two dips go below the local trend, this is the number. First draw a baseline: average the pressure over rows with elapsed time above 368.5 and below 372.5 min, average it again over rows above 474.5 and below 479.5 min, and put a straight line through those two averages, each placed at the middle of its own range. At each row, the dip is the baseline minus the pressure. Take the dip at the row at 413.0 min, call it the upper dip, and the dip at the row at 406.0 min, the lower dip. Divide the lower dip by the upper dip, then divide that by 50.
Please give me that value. 0.0118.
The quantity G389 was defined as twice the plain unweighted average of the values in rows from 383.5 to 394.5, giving 97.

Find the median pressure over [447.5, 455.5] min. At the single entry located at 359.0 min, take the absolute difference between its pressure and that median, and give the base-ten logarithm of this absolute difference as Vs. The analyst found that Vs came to 1.27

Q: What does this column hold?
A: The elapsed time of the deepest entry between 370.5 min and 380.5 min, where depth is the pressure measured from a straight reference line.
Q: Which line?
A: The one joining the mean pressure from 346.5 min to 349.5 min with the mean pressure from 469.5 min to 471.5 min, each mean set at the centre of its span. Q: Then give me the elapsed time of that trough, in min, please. 374.0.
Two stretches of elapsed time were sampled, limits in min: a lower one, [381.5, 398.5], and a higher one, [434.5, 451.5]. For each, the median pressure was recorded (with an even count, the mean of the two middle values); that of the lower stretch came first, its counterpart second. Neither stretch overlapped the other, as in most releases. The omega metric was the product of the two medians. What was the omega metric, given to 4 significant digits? 1625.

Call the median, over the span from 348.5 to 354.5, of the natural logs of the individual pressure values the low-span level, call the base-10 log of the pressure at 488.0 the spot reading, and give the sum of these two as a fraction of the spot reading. 3.19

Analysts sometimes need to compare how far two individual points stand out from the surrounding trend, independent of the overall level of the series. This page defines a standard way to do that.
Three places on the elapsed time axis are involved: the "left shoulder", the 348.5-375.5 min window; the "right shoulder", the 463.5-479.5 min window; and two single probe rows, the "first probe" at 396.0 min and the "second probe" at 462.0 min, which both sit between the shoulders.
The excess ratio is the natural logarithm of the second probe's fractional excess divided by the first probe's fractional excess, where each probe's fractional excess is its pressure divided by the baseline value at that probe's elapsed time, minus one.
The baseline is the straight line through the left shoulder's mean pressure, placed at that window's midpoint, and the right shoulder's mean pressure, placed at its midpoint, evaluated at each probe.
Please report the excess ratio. 1.9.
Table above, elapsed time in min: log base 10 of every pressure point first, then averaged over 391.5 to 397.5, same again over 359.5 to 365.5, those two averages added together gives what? 3.42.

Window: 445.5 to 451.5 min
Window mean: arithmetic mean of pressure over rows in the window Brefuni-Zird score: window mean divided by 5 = 6.7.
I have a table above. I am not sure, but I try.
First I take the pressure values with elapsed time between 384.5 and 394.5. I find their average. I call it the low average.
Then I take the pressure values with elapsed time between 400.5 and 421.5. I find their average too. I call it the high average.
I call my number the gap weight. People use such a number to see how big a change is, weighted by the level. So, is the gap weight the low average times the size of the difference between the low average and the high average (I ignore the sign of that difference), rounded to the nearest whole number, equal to 245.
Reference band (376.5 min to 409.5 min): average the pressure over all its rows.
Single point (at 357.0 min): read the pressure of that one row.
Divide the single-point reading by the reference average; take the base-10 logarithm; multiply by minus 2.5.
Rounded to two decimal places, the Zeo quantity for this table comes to -0.10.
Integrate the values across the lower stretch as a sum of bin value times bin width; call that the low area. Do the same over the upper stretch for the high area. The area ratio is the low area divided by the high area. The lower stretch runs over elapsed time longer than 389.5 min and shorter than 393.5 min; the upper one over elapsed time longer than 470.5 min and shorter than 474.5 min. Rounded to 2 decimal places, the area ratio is 0.90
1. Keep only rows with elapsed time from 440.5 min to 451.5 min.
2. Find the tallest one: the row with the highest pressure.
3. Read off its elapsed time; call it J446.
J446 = 451.0 min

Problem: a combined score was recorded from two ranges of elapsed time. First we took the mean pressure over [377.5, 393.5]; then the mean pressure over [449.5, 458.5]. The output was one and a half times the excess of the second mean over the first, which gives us -12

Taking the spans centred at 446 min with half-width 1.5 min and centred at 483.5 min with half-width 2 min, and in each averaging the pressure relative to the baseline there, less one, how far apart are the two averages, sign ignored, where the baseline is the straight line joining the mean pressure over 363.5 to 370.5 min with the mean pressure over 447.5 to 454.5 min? 1.0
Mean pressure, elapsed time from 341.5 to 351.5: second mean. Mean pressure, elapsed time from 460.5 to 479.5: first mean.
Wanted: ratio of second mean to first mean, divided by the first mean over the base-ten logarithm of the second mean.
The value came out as 0.028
